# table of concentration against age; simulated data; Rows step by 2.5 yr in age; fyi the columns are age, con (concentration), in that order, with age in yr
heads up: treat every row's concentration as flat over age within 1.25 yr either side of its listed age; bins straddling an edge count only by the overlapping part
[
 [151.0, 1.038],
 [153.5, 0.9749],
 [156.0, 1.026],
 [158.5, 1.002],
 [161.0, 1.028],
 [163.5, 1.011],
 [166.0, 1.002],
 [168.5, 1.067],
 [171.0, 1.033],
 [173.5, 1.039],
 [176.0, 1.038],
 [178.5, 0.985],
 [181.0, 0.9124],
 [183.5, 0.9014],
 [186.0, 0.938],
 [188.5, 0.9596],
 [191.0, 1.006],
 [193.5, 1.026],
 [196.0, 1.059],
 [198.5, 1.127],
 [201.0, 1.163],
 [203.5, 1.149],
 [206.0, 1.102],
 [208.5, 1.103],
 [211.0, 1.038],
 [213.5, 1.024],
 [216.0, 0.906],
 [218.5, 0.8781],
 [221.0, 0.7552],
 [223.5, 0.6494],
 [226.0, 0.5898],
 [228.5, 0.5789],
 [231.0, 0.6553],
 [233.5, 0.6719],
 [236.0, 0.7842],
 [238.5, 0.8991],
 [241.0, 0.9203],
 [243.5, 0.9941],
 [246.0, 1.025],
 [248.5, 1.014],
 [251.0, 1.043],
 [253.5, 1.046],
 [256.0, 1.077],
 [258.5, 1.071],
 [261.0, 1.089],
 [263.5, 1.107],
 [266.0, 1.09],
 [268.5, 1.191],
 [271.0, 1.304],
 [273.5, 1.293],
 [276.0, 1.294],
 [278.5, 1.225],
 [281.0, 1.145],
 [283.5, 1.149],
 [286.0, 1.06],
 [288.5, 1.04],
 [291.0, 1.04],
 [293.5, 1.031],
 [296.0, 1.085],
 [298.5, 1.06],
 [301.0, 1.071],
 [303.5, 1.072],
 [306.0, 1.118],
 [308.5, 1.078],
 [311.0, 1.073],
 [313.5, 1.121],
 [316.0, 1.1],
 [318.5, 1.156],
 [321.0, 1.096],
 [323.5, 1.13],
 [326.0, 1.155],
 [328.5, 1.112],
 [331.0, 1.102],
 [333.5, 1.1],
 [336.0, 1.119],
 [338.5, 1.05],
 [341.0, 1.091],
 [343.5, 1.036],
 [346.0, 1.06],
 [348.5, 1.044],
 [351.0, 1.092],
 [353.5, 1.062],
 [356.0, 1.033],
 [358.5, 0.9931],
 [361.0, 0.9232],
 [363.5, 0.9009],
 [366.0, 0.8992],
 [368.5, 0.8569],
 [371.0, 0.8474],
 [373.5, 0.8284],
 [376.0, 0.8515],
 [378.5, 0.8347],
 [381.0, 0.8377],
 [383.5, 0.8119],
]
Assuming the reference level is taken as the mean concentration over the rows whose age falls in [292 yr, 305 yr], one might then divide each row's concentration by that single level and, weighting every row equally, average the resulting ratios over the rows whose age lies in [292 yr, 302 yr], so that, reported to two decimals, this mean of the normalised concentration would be 1.00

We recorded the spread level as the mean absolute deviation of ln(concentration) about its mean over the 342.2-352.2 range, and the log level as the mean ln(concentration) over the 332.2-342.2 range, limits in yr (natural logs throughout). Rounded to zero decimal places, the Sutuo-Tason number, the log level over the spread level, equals 5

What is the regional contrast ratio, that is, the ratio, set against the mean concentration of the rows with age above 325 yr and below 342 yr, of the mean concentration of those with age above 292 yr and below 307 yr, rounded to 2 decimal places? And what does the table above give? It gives 0.97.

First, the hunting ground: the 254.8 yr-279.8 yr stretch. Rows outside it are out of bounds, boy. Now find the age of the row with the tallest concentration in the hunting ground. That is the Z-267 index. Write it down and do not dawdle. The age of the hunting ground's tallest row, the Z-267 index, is 271.0 yr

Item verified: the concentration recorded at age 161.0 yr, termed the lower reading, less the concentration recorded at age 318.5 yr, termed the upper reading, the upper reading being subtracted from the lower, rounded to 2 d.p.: -0.13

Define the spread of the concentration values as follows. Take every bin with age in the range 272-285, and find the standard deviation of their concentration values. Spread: 0.07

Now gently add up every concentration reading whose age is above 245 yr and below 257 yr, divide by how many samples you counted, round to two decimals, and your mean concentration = 1.04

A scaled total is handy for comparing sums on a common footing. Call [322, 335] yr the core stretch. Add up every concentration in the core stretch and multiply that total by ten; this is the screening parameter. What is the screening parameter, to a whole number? 56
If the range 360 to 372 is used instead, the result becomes 44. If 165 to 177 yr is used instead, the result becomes 52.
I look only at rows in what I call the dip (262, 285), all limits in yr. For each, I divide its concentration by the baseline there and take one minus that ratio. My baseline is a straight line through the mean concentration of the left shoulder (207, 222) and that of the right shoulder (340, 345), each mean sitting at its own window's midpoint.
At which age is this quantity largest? 266.0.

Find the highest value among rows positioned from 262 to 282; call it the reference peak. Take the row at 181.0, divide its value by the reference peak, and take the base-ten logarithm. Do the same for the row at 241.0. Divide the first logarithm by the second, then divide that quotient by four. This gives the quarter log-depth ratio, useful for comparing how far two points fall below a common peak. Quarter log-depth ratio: 0.26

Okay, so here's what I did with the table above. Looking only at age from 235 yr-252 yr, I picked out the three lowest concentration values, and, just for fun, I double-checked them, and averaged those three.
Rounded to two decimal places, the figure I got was 0.87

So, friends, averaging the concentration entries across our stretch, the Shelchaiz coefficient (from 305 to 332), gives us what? 1.11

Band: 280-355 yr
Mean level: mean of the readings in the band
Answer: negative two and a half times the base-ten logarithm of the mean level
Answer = -0.09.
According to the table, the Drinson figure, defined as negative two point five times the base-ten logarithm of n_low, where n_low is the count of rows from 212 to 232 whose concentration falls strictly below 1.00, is -2.1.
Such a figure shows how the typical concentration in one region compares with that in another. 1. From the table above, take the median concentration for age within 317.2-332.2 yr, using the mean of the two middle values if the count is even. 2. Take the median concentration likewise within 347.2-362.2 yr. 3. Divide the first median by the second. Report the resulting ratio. 1.08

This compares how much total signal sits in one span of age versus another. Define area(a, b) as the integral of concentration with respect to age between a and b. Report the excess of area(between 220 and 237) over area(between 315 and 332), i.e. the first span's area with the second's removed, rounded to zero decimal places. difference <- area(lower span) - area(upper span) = -8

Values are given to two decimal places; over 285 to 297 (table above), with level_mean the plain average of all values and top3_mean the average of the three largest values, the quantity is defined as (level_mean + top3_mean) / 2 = 1.06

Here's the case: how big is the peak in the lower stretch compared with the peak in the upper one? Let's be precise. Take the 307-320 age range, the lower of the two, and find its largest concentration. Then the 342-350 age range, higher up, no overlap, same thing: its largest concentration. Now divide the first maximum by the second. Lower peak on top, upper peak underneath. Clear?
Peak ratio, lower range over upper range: 1.09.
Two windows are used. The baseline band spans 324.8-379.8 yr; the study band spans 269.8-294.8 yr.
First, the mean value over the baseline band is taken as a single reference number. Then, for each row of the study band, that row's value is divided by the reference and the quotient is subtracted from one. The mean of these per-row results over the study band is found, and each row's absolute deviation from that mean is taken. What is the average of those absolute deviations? 0.10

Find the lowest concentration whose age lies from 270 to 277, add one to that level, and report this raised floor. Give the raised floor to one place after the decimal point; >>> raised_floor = 2.3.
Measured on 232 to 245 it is 1.7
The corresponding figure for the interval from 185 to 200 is 1.9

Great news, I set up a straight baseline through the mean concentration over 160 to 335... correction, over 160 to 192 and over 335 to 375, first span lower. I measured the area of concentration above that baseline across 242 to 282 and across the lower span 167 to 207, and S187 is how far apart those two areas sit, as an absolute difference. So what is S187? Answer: 3.8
